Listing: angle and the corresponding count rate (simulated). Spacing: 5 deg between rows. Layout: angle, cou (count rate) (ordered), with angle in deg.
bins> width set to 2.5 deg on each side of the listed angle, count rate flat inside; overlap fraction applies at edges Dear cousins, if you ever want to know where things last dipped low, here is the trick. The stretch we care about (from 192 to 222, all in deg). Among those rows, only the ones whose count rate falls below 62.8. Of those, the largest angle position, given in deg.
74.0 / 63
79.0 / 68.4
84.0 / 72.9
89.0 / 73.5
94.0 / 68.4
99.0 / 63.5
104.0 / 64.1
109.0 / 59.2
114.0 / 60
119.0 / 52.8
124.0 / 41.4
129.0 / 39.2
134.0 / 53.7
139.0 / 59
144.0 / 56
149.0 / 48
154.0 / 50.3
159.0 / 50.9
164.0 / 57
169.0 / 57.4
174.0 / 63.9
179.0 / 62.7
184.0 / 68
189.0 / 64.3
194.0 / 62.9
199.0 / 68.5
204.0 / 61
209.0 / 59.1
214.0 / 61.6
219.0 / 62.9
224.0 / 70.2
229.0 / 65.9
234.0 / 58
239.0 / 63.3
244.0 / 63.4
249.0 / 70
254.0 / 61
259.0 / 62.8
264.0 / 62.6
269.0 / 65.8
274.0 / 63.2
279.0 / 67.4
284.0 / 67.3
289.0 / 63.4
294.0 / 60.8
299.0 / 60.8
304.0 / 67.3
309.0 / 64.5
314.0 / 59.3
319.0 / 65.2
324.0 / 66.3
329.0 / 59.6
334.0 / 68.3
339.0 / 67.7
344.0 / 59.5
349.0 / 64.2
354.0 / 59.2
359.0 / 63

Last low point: 214.0 deg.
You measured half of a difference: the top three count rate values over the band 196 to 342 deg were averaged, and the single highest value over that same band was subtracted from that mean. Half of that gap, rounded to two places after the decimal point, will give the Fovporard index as -0.32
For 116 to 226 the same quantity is -0.65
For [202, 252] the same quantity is -0.75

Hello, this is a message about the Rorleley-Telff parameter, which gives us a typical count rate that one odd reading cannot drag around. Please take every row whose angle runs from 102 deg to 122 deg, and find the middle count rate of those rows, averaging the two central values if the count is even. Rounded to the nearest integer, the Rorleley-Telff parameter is 60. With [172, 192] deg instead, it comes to 64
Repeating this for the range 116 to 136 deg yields 47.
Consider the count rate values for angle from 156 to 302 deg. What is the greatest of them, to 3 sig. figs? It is 70.2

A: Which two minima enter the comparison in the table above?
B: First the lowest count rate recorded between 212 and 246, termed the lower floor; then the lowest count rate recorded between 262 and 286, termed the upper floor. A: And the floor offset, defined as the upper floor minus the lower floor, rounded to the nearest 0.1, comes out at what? 4.6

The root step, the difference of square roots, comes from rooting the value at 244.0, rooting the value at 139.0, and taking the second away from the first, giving 0.28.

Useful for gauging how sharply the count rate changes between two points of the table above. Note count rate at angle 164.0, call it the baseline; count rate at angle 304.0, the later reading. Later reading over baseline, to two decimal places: 1.18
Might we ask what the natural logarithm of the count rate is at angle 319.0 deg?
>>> 4.18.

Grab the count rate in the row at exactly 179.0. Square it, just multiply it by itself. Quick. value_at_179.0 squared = 3931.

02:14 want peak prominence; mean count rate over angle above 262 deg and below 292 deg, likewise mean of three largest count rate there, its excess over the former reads 1.9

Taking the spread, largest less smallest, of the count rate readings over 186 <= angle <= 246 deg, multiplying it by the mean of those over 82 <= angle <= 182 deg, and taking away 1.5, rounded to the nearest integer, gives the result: 702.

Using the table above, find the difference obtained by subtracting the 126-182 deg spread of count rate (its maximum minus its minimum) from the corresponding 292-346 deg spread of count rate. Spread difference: -16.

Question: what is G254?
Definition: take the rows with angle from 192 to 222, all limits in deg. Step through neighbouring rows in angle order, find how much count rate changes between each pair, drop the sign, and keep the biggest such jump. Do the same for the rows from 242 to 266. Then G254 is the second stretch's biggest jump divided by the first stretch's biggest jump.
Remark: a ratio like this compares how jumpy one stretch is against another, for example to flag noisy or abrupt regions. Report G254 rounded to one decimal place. 1.2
